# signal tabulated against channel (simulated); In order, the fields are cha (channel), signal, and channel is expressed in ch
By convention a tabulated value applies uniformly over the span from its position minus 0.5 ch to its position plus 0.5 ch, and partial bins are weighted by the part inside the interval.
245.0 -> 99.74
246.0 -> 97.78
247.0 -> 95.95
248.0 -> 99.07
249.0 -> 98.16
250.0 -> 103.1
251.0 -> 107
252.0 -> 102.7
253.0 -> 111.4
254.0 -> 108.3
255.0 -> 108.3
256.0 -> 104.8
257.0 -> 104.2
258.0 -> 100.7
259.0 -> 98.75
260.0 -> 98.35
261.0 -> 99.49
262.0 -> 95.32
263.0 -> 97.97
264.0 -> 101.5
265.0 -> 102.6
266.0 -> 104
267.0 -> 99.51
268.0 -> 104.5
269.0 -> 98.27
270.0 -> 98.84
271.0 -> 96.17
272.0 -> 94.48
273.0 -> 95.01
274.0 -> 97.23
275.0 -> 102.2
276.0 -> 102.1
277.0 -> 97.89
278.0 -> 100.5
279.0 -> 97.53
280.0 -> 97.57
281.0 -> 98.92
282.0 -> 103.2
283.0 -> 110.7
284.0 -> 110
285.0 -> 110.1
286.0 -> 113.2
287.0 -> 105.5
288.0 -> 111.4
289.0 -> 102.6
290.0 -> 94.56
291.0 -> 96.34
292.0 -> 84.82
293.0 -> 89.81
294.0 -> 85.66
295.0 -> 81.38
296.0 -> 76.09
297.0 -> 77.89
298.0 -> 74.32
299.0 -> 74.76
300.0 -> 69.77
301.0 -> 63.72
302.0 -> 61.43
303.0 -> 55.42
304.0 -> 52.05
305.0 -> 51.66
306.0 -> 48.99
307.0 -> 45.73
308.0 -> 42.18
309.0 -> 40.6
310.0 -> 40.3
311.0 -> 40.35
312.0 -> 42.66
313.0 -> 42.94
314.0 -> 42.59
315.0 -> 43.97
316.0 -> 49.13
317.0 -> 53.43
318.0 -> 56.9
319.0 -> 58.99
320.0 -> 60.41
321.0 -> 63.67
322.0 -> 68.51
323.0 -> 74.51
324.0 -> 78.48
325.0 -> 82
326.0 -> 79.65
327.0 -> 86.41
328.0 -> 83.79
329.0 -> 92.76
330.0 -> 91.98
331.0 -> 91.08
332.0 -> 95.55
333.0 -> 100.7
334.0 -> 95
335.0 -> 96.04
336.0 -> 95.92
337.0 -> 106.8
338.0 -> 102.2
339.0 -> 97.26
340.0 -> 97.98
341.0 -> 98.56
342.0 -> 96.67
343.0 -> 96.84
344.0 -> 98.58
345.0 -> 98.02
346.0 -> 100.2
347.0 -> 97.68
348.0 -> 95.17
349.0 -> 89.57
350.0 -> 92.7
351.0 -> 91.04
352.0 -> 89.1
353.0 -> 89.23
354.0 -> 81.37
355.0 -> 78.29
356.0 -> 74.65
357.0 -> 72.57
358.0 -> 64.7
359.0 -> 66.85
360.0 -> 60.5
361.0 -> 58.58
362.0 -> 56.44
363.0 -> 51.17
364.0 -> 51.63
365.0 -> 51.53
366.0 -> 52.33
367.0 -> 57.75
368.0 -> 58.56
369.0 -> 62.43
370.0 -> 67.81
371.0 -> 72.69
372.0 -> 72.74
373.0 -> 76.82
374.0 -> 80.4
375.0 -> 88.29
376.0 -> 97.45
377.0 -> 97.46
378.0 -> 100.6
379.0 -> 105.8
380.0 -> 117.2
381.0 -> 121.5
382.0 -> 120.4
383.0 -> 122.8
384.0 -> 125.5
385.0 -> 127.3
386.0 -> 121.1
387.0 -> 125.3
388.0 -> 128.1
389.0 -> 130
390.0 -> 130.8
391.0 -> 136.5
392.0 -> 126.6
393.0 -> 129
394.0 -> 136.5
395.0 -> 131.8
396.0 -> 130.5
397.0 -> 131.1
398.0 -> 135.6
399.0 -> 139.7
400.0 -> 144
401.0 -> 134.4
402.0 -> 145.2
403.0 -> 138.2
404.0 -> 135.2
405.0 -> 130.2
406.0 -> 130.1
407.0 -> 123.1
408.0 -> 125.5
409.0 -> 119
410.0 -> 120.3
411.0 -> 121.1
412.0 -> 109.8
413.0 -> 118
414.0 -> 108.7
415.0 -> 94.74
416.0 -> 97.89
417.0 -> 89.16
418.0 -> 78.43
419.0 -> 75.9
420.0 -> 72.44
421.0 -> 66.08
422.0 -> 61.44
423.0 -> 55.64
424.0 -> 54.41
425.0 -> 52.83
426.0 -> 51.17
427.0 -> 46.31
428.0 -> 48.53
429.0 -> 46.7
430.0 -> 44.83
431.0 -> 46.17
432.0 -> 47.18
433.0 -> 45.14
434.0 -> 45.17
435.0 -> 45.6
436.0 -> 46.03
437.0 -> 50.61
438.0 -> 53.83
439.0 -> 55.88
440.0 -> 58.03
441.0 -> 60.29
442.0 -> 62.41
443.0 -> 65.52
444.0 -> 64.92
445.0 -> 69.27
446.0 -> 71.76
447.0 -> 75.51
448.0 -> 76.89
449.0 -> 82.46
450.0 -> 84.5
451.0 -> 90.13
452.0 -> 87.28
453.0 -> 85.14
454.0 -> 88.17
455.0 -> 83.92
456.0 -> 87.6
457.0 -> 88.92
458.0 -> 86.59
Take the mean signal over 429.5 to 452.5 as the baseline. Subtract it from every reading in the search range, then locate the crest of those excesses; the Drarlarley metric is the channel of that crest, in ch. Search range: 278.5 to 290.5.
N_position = 286.0 ch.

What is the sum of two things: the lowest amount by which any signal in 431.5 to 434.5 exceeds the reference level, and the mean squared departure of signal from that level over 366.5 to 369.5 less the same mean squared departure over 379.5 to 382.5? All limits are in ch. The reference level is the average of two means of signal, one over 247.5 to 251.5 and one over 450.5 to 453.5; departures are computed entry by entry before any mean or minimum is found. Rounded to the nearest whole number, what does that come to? 557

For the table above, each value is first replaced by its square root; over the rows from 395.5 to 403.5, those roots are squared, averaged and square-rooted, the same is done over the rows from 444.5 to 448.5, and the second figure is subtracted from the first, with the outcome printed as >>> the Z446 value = 3.2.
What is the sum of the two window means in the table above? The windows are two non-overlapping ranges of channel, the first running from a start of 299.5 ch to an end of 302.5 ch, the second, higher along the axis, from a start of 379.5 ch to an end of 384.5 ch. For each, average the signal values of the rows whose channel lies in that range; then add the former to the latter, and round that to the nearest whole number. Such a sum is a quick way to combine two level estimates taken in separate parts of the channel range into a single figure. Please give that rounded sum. 186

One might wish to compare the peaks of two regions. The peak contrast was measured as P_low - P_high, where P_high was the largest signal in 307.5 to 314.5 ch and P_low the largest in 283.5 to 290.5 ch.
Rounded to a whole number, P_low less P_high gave 70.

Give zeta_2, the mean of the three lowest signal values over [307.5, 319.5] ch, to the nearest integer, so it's 40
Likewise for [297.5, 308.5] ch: 46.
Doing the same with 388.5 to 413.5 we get 116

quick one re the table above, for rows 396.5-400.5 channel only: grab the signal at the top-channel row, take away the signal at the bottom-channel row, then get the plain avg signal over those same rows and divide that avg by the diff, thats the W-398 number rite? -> 11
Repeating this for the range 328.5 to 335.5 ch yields 29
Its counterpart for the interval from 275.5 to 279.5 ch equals -22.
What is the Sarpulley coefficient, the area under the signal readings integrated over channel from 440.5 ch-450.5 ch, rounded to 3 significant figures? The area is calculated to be 714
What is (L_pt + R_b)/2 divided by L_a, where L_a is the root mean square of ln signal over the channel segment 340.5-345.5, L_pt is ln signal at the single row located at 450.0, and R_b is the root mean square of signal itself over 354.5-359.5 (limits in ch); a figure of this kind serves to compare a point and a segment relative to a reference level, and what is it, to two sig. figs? 8.3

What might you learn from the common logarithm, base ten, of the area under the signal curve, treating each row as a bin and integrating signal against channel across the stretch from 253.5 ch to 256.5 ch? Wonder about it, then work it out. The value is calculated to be 2.51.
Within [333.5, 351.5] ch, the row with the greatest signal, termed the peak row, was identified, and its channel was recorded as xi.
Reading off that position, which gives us 337.0 ch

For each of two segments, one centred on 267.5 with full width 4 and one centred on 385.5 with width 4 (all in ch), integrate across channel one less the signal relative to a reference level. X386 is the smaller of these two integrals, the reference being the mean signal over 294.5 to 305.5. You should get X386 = -3.4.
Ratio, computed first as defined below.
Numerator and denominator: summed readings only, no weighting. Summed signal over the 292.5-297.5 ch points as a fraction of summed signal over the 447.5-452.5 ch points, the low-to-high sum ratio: 0.98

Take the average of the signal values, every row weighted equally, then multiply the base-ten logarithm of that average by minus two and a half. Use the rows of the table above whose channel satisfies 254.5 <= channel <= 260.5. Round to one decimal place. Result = -5.0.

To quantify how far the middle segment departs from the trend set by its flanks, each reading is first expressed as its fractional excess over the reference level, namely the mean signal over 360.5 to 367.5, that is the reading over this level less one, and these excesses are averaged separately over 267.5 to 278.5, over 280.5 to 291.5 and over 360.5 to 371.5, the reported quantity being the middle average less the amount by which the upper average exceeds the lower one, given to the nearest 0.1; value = 1.7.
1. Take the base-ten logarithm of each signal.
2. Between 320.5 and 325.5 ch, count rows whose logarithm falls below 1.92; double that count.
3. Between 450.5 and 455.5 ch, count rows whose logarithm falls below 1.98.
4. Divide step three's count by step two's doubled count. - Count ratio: 0.5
